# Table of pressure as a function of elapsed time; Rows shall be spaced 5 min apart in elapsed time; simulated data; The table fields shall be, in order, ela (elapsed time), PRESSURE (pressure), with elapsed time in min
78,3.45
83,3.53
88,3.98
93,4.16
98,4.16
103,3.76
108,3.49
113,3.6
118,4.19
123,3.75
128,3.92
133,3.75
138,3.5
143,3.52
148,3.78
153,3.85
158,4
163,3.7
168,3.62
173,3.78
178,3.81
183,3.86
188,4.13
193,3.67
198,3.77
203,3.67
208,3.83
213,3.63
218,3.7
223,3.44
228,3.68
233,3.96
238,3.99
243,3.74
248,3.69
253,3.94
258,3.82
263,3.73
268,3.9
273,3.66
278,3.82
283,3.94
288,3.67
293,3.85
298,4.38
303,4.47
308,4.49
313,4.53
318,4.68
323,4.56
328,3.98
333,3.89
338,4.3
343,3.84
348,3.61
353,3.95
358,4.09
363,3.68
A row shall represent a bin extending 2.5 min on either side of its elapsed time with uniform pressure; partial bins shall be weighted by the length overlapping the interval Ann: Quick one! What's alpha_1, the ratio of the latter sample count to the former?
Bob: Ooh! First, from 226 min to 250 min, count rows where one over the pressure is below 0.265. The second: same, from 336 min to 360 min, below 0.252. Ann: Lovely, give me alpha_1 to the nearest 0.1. 1.0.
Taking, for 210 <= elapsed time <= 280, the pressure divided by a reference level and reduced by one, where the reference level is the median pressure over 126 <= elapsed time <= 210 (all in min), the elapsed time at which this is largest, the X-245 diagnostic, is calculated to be 238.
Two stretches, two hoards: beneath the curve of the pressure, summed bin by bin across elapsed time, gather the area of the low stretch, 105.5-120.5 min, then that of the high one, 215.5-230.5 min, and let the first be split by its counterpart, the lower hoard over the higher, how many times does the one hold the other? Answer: 1.04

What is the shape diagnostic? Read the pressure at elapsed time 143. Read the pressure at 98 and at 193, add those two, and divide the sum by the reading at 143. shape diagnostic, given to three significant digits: 2.22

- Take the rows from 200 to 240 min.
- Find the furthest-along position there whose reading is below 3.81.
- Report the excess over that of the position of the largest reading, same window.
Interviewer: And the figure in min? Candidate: 10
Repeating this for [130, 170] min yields -10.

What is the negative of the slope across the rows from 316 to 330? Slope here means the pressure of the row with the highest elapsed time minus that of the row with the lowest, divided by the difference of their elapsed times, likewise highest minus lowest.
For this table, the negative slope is 0.070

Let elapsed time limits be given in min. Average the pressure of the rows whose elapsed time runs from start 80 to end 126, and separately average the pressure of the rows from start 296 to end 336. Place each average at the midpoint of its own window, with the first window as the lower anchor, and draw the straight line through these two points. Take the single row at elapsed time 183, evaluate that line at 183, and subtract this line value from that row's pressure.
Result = -0.18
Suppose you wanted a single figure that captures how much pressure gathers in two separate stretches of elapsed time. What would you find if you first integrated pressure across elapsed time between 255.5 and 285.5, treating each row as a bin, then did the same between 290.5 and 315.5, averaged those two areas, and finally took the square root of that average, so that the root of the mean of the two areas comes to 10.6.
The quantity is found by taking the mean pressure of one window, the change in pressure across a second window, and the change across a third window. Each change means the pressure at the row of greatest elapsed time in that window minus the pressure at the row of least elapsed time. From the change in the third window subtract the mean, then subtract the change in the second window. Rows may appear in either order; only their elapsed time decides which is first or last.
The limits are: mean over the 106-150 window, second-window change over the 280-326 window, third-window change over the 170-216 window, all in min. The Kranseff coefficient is -4.49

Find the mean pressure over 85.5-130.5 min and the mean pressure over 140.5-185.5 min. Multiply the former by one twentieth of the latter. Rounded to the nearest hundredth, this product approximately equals 0.73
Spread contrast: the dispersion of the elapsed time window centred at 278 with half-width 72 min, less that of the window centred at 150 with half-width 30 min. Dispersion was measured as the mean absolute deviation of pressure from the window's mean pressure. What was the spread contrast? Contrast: 0.15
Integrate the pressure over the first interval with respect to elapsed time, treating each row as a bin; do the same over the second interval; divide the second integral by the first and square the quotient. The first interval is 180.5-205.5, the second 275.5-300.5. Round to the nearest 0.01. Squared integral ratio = 1.06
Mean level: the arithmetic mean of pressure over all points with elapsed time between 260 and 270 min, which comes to 3.81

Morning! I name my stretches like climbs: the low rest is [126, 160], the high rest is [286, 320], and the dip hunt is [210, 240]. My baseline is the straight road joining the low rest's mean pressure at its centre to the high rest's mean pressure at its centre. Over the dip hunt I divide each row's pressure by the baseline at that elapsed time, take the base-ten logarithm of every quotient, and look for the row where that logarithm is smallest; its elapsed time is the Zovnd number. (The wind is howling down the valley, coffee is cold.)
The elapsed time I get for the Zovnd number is 223 min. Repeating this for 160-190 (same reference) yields 168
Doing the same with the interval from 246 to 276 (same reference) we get 273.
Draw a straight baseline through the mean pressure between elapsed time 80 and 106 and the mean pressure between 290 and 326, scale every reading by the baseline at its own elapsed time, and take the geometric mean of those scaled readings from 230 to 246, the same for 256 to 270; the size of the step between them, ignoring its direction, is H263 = 0.031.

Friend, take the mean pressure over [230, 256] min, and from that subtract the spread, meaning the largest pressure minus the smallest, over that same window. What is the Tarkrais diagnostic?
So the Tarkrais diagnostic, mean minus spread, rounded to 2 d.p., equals 3.56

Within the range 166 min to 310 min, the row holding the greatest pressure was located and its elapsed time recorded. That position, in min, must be 308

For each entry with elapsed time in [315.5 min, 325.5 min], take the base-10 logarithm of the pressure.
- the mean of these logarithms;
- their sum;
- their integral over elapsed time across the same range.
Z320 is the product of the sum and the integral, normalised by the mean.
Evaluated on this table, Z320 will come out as 13.3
